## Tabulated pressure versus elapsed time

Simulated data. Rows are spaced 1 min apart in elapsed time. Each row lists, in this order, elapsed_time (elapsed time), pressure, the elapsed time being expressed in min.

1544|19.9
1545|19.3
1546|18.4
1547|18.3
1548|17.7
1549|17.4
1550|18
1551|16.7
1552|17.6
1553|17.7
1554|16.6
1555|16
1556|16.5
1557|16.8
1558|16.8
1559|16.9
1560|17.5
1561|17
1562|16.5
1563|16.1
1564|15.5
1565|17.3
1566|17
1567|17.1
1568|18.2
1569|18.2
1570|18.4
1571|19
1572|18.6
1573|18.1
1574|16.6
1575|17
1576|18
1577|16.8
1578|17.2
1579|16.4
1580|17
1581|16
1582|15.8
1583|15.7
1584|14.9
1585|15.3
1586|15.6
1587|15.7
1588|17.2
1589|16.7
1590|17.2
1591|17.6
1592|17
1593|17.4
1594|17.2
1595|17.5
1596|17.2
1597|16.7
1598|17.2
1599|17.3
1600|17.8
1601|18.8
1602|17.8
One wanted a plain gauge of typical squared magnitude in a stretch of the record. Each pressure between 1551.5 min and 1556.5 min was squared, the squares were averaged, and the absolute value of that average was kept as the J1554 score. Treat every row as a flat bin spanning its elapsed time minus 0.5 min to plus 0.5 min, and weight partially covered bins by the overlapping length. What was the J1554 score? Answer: 285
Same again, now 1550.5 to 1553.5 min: 301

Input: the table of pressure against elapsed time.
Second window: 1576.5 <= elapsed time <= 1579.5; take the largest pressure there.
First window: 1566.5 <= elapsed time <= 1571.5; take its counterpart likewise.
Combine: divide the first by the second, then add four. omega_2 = 5.10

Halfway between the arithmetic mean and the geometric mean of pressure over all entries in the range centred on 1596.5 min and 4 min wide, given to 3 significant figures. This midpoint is 17.1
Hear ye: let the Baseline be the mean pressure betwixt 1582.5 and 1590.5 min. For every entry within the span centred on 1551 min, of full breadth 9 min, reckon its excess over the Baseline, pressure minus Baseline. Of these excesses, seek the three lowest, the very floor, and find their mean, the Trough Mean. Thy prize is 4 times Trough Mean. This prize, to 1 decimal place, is 1.6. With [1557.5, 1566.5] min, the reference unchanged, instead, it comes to 0.0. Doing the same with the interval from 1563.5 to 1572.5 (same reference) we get 2.0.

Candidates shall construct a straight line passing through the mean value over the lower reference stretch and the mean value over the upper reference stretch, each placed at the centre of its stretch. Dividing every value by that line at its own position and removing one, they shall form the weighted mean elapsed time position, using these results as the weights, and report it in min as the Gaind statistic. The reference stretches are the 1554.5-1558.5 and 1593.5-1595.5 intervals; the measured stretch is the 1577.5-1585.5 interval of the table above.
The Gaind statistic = 1583.1 min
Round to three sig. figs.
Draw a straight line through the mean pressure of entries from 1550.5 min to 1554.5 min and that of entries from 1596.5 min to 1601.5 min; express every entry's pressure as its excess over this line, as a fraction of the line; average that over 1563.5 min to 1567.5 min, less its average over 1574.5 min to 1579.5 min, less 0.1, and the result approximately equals -0.115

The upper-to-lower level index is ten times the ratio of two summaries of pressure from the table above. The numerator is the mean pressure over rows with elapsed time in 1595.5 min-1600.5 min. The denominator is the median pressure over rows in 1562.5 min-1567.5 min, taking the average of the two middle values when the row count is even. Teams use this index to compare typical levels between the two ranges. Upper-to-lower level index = 10.1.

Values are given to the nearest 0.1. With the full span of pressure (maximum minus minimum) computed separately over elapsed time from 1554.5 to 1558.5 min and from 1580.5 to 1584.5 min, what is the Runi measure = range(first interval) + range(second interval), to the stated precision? 1.9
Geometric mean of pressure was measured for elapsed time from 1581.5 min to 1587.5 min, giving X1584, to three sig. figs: 15.5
